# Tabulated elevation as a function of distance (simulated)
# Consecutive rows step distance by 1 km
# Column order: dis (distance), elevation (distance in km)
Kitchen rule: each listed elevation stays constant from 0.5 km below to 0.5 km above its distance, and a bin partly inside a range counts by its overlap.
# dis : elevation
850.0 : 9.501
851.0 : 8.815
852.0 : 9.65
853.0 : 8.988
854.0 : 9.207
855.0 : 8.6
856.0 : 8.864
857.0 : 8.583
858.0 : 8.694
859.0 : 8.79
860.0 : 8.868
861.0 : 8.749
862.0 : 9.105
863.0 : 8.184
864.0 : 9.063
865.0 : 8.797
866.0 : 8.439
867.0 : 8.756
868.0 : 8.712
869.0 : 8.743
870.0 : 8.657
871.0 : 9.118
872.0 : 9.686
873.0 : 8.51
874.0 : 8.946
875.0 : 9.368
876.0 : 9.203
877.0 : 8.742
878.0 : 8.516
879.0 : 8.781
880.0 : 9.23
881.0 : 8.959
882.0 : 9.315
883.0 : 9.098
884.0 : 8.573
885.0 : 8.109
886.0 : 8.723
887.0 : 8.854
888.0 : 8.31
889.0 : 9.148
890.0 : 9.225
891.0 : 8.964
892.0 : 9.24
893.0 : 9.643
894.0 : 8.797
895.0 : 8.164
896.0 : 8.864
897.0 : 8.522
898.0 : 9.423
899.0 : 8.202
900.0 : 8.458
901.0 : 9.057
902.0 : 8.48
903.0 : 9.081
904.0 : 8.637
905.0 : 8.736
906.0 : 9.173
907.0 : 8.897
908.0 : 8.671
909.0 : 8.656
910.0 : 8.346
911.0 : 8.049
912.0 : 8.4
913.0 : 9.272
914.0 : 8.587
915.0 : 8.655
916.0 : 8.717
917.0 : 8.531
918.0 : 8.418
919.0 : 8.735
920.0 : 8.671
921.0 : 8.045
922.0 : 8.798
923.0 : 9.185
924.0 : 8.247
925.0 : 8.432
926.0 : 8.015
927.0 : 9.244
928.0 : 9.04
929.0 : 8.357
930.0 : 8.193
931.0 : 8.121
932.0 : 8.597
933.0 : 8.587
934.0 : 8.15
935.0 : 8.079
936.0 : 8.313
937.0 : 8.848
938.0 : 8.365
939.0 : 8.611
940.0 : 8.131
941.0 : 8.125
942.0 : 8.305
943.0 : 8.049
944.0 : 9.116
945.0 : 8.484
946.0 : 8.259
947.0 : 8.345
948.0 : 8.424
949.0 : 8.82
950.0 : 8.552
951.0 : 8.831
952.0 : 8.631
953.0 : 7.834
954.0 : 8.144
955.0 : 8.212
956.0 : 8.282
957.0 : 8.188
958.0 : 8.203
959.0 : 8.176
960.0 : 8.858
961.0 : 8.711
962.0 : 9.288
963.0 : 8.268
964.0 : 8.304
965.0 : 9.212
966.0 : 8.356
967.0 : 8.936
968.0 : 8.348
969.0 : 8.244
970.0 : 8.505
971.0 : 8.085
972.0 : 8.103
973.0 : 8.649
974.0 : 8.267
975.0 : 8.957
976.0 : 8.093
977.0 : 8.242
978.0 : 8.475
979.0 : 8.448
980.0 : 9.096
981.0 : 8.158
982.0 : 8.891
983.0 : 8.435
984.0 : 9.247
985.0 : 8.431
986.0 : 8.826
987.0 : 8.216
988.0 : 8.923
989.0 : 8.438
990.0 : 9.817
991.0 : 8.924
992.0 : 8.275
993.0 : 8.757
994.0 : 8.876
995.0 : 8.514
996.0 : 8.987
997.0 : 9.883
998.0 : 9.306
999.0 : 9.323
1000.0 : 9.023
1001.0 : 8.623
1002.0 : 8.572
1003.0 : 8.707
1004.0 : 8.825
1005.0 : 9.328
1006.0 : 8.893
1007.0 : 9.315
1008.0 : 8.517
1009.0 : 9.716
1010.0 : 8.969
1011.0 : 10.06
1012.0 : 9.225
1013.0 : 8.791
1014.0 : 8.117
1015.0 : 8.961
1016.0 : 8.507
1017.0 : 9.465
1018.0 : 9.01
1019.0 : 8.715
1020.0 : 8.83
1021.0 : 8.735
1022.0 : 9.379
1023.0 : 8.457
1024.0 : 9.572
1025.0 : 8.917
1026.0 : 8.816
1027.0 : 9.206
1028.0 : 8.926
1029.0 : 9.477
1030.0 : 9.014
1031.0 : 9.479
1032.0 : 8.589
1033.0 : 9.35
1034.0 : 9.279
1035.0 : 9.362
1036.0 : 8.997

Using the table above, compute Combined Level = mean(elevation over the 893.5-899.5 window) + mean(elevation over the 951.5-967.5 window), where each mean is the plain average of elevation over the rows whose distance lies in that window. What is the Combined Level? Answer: 17.1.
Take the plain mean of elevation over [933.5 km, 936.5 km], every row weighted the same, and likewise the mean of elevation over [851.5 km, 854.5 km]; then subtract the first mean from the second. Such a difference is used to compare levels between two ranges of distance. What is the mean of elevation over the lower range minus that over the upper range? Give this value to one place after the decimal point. 1.1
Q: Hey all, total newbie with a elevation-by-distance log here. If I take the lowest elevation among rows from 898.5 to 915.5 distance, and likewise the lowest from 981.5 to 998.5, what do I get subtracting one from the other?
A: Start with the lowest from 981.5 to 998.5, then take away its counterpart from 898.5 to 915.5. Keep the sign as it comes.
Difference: 0.17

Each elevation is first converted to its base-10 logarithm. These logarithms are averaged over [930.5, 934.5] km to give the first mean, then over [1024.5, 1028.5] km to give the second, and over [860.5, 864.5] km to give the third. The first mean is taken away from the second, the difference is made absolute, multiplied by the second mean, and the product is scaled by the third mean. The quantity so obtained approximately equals 0.027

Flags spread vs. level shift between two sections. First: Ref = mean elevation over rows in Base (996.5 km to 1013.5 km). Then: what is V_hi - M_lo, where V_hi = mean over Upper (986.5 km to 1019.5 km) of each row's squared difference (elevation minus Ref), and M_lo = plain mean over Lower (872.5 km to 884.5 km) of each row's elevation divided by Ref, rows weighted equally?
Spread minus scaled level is -0.7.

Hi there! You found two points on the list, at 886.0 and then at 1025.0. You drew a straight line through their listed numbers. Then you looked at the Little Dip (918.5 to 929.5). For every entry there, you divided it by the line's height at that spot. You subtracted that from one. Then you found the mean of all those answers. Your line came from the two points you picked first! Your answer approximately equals 0.02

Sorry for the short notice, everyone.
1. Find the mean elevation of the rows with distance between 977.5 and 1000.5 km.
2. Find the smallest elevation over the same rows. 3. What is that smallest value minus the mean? -0.68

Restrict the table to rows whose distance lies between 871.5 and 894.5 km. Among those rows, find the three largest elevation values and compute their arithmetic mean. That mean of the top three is 9.6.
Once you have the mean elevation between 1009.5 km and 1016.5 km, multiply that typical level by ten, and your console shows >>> 89.5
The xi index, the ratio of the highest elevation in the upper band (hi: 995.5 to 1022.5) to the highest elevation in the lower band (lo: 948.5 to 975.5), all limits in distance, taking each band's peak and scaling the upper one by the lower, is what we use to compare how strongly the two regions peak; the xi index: 1.08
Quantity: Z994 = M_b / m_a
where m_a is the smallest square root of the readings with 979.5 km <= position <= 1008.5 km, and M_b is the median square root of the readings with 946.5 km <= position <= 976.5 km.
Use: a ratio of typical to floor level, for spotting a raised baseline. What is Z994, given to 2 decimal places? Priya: 1.01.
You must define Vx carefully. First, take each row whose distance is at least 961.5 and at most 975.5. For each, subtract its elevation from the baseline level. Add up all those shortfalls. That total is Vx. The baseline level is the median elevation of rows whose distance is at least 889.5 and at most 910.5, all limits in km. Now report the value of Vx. 3.6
